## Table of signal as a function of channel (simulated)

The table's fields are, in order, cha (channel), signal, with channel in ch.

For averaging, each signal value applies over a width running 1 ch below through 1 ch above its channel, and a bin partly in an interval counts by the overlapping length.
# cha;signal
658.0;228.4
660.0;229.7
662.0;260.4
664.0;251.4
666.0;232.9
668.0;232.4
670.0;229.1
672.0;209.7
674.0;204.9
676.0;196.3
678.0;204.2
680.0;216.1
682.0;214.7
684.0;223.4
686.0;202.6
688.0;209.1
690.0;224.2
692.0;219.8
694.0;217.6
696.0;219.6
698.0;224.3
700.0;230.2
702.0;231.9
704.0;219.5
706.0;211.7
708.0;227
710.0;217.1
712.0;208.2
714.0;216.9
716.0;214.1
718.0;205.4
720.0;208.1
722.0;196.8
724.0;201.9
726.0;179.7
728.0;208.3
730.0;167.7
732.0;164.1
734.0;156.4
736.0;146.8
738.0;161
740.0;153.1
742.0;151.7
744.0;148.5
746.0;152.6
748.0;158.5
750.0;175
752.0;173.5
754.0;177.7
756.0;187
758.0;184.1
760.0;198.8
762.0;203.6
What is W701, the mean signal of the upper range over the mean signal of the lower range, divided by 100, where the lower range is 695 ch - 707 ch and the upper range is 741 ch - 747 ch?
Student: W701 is 0.0068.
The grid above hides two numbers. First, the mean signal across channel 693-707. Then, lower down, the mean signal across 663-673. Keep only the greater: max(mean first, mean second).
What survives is 231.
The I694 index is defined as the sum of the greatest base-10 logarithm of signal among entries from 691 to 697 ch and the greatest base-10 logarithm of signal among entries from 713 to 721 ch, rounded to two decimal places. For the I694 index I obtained 4.68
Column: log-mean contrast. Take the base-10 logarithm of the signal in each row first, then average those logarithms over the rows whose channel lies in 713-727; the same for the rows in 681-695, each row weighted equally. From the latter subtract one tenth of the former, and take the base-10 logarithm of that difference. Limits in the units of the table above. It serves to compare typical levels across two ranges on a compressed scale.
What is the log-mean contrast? 0.323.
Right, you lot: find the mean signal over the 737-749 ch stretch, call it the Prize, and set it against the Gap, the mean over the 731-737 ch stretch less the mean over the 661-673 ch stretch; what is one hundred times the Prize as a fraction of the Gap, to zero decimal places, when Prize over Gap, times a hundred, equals -192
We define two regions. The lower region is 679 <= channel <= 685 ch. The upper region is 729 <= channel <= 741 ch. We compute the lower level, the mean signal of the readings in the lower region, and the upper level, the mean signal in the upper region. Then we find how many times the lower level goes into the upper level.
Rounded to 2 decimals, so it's 0.73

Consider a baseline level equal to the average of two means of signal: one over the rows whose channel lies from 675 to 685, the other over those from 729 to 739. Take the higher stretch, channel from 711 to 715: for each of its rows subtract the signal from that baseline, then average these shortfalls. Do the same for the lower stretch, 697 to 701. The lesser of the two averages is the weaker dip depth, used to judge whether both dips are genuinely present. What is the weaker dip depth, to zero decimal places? -42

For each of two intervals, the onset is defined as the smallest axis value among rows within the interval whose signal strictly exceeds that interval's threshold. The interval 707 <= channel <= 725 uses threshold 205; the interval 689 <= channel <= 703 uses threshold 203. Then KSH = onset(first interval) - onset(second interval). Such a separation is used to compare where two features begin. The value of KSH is 18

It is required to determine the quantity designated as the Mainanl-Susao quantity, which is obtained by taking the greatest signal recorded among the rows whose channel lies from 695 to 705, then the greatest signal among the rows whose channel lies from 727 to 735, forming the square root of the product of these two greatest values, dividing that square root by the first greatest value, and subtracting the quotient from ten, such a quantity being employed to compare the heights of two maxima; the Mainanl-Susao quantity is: 9.05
